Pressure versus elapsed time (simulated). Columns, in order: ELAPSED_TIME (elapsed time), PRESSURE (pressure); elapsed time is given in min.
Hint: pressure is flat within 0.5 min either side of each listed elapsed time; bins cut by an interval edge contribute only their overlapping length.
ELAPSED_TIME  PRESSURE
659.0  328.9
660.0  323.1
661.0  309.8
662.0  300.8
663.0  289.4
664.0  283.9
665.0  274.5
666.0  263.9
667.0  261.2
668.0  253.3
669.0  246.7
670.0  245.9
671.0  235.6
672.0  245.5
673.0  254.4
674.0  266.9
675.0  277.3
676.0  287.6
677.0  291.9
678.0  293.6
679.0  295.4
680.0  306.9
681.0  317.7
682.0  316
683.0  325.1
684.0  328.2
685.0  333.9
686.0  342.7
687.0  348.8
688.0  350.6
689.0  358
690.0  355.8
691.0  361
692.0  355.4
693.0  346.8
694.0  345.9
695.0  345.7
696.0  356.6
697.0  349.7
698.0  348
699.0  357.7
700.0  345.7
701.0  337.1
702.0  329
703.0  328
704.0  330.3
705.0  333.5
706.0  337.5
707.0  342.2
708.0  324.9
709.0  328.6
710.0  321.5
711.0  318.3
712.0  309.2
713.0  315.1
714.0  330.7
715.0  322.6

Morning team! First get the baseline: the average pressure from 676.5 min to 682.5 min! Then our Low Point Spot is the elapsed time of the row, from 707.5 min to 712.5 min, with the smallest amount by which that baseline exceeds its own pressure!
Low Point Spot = 709.0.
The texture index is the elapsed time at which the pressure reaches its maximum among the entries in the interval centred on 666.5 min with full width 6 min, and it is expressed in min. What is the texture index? 664.0 min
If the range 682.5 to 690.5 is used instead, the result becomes 689.0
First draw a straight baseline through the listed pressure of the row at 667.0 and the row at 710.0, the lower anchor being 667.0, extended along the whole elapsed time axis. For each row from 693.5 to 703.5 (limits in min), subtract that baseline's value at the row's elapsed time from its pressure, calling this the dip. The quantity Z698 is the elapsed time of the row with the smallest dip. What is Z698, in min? 703.0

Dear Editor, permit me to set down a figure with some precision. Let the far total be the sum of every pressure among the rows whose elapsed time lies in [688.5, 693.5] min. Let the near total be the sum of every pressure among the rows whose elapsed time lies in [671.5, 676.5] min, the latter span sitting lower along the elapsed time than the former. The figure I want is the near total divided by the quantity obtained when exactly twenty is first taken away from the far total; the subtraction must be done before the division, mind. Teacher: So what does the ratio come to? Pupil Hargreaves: 0.76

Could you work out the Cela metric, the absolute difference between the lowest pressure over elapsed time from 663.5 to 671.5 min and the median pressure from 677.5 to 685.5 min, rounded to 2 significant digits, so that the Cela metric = 81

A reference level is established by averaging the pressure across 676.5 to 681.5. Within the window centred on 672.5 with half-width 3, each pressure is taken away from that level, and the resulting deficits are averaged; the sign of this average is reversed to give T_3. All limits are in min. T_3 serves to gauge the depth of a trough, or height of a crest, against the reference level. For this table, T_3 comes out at -47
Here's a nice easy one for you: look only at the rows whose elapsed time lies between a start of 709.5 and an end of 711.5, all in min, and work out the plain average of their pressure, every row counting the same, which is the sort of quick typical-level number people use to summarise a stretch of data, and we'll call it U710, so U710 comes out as 320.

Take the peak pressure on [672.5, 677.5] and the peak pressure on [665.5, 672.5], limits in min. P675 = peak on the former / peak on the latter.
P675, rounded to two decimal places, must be 1.11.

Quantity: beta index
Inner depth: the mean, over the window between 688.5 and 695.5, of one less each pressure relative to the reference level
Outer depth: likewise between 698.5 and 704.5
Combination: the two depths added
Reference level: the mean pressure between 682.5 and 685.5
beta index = -0.10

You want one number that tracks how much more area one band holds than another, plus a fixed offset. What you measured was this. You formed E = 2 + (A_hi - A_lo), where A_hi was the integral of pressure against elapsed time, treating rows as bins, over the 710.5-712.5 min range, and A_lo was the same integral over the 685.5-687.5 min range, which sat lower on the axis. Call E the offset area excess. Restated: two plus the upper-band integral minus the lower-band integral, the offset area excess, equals -62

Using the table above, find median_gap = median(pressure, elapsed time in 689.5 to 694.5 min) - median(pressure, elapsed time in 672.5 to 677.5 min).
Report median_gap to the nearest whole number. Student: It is 78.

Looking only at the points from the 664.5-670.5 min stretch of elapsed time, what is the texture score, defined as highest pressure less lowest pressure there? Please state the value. 29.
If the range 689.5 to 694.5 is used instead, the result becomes 15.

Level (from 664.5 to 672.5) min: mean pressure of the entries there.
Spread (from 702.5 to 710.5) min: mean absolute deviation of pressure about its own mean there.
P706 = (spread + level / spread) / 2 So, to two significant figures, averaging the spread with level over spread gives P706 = 27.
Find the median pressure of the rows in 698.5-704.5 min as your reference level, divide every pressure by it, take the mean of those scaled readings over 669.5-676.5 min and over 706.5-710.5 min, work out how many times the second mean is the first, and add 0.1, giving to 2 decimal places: 1.37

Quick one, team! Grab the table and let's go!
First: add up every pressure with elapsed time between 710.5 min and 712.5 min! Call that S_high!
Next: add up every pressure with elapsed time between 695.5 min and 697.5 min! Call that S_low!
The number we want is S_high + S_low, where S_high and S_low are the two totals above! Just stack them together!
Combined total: 1334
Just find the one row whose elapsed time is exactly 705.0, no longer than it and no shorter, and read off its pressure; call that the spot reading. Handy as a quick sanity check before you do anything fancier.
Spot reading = 333.5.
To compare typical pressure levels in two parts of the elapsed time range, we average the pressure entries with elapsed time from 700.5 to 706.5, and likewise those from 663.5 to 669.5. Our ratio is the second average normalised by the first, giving 0.79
